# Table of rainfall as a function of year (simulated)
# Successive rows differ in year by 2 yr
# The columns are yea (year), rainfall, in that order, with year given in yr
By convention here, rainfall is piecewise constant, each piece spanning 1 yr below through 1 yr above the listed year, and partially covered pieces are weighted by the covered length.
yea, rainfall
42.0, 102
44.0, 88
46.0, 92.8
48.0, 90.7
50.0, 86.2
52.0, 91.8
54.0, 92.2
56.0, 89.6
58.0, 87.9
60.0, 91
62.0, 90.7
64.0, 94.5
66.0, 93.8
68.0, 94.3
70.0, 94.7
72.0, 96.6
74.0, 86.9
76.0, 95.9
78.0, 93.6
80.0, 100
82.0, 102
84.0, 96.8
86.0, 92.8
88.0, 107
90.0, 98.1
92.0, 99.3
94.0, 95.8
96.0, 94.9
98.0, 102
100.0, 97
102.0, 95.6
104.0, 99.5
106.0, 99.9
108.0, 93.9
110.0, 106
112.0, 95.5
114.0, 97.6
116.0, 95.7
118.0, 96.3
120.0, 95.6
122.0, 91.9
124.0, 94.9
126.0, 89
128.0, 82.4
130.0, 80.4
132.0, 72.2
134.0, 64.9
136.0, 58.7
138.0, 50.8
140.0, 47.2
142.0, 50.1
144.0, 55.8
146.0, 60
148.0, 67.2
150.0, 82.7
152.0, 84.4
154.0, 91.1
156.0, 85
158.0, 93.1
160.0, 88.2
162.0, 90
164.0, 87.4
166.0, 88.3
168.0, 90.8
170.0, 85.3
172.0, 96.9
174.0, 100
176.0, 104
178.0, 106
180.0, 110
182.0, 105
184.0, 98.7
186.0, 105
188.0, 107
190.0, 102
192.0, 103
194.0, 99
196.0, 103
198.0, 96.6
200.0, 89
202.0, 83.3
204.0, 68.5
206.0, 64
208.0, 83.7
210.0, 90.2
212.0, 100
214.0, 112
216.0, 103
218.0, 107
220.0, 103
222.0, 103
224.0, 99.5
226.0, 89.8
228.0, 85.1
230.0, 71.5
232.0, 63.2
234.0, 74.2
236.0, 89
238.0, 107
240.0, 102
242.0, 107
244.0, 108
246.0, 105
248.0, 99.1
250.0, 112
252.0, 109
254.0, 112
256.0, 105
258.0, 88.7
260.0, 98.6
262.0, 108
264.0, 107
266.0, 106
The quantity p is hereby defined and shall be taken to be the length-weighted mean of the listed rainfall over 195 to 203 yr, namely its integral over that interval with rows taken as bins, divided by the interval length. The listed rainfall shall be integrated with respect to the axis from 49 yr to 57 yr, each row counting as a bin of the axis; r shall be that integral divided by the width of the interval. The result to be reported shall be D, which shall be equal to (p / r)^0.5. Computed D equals 1.0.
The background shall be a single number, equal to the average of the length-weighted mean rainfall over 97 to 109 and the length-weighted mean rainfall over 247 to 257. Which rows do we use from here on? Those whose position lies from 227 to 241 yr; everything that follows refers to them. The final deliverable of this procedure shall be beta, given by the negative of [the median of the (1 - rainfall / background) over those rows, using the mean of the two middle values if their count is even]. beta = -0.17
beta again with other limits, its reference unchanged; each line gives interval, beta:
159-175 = -0.13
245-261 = 0.02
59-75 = -0.08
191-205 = -0.06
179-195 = 0.01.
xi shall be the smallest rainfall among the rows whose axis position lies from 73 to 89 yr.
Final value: 86.9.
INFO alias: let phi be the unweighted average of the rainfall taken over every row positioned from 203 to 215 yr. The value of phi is 86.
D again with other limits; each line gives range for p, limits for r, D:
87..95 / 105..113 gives 1.0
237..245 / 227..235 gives 1.2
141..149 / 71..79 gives 0.8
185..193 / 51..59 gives 1.1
